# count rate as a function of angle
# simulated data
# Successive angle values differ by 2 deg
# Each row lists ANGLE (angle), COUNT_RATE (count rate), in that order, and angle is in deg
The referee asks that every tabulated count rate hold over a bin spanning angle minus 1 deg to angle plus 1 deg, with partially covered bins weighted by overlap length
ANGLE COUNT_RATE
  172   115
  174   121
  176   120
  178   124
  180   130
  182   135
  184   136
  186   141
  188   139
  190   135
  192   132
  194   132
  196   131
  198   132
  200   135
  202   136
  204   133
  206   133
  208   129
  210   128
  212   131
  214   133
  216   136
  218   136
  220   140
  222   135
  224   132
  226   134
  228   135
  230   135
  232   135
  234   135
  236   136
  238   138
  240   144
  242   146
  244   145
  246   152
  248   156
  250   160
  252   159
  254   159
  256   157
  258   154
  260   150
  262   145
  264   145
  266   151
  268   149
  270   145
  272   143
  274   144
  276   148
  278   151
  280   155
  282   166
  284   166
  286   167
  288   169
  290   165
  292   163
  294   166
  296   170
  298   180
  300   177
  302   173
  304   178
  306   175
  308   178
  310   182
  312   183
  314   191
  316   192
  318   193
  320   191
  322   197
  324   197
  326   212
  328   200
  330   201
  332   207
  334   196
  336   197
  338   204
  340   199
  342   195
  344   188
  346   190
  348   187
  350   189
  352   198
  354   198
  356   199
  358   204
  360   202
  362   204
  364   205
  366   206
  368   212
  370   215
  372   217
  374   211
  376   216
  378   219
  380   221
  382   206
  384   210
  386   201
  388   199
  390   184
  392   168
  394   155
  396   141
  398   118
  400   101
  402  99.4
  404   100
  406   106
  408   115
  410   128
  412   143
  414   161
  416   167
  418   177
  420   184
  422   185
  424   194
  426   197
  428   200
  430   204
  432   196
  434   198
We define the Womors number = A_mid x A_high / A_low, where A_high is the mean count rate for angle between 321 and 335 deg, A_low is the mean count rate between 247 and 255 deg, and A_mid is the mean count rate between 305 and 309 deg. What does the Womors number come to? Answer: 224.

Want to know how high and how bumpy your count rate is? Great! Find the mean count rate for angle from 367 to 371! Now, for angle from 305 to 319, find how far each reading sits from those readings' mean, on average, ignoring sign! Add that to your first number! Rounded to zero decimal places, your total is 220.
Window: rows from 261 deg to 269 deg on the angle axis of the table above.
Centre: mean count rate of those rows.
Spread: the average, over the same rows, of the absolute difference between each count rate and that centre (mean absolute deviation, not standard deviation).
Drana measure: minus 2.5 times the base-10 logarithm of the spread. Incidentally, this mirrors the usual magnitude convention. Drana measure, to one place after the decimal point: -1.0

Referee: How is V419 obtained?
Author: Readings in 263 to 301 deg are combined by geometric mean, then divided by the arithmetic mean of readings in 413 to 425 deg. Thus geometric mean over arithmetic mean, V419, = 0.89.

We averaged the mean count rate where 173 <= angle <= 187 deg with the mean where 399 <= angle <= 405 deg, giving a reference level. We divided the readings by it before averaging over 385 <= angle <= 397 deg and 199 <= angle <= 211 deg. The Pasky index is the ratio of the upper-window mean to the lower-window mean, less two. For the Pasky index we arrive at -0.68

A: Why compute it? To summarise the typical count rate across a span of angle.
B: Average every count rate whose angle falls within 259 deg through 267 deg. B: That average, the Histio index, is 148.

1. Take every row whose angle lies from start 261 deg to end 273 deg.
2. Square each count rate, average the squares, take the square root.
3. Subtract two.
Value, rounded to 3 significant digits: 144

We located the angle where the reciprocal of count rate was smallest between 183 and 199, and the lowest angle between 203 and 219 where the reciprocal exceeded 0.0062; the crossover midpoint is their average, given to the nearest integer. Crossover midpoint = 195 deg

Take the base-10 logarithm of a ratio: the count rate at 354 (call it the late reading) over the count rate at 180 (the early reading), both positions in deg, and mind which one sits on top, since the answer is 0.18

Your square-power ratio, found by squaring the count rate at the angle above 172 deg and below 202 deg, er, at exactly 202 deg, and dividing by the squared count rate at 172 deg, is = 1.40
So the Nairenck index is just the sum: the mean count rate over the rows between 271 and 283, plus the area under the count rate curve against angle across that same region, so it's 1965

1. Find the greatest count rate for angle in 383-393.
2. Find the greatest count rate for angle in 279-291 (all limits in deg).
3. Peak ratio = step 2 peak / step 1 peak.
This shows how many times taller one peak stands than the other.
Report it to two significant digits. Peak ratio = 0.80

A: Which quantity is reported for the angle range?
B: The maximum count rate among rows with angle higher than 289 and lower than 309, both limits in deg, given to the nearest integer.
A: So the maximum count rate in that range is 180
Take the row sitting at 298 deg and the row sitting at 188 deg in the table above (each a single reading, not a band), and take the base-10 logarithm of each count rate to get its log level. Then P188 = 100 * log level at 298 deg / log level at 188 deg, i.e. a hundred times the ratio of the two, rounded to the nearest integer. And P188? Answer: 105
